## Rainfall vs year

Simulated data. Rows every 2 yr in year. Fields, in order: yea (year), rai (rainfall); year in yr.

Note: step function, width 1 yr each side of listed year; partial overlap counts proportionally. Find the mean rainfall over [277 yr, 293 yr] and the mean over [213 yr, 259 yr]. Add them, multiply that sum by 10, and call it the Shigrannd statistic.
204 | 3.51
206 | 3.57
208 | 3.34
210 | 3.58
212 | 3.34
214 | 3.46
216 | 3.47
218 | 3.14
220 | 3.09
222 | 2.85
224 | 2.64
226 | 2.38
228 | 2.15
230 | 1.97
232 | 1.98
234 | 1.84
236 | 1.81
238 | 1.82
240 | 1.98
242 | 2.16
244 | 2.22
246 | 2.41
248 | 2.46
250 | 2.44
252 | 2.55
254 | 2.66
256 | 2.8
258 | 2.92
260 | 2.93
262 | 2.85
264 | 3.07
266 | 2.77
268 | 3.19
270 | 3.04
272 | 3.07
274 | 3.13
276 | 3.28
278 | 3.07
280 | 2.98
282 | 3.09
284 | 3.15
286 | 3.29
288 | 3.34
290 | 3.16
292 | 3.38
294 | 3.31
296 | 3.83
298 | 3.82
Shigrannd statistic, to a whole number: 57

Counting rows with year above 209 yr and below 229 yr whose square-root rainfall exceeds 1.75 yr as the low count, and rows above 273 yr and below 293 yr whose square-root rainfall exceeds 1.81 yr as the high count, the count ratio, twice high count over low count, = 1.3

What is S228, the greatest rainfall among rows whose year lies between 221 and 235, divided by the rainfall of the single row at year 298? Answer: 0.75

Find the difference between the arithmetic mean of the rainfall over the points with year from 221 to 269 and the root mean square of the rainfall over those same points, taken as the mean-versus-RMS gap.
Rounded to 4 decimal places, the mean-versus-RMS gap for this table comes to -0.0346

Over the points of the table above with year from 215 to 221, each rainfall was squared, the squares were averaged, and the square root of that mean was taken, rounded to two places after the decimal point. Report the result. 3.24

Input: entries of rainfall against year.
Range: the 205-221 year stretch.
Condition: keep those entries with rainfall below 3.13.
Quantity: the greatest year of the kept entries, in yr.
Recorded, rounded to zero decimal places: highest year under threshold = 220 yr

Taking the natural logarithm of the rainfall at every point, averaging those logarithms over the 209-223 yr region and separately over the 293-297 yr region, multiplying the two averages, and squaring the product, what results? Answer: 2.3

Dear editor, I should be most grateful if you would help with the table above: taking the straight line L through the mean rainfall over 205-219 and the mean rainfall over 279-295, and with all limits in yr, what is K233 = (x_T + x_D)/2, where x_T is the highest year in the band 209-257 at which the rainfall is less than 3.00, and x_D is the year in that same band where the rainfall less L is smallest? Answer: 246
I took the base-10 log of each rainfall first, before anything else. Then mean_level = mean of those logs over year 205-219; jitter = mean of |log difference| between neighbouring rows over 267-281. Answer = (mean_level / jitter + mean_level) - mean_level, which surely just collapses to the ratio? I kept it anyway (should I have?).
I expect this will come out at 33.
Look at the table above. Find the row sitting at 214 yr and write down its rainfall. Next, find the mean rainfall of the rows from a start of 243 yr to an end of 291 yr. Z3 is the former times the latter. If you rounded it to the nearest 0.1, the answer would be 10.1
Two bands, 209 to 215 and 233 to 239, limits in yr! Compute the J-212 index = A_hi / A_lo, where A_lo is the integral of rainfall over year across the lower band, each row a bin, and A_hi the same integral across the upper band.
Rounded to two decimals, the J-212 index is 0.53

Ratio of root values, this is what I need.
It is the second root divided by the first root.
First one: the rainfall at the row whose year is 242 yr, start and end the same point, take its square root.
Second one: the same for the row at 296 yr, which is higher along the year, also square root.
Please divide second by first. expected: 1.33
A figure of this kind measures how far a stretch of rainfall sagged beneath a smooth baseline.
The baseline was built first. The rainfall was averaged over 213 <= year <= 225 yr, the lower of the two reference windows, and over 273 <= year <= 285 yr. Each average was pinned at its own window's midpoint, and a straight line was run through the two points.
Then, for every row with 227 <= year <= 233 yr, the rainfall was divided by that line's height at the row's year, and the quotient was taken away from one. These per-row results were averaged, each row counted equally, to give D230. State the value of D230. 0.35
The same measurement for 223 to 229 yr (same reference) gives 0.23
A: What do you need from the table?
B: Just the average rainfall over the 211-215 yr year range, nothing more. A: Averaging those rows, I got 3.40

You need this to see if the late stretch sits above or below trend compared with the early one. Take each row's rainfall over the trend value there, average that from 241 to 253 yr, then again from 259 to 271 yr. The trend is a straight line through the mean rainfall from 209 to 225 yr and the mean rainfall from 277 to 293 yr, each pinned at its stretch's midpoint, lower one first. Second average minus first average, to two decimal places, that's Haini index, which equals 0.19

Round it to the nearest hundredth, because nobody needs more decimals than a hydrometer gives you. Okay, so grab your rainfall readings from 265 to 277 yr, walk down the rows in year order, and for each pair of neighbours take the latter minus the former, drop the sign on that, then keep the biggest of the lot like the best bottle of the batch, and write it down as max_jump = 0.42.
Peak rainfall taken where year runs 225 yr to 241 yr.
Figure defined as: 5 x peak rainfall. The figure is 11.9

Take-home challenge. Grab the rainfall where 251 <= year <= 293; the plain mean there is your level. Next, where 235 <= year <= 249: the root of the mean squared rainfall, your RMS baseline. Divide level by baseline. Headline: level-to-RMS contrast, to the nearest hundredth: 1.42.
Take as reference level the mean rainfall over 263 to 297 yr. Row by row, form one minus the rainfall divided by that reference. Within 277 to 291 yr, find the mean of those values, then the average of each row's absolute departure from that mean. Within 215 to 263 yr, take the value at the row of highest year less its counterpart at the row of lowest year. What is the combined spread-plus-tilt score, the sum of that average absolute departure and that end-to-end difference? 0.22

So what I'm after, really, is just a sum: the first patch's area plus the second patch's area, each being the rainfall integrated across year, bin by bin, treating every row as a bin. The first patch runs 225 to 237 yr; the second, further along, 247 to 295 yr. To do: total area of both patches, 168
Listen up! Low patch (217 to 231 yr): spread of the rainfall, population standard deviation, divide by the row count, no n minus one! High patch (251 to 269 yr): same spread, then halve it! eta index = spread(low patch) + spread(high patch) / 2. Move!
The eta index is 0.51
